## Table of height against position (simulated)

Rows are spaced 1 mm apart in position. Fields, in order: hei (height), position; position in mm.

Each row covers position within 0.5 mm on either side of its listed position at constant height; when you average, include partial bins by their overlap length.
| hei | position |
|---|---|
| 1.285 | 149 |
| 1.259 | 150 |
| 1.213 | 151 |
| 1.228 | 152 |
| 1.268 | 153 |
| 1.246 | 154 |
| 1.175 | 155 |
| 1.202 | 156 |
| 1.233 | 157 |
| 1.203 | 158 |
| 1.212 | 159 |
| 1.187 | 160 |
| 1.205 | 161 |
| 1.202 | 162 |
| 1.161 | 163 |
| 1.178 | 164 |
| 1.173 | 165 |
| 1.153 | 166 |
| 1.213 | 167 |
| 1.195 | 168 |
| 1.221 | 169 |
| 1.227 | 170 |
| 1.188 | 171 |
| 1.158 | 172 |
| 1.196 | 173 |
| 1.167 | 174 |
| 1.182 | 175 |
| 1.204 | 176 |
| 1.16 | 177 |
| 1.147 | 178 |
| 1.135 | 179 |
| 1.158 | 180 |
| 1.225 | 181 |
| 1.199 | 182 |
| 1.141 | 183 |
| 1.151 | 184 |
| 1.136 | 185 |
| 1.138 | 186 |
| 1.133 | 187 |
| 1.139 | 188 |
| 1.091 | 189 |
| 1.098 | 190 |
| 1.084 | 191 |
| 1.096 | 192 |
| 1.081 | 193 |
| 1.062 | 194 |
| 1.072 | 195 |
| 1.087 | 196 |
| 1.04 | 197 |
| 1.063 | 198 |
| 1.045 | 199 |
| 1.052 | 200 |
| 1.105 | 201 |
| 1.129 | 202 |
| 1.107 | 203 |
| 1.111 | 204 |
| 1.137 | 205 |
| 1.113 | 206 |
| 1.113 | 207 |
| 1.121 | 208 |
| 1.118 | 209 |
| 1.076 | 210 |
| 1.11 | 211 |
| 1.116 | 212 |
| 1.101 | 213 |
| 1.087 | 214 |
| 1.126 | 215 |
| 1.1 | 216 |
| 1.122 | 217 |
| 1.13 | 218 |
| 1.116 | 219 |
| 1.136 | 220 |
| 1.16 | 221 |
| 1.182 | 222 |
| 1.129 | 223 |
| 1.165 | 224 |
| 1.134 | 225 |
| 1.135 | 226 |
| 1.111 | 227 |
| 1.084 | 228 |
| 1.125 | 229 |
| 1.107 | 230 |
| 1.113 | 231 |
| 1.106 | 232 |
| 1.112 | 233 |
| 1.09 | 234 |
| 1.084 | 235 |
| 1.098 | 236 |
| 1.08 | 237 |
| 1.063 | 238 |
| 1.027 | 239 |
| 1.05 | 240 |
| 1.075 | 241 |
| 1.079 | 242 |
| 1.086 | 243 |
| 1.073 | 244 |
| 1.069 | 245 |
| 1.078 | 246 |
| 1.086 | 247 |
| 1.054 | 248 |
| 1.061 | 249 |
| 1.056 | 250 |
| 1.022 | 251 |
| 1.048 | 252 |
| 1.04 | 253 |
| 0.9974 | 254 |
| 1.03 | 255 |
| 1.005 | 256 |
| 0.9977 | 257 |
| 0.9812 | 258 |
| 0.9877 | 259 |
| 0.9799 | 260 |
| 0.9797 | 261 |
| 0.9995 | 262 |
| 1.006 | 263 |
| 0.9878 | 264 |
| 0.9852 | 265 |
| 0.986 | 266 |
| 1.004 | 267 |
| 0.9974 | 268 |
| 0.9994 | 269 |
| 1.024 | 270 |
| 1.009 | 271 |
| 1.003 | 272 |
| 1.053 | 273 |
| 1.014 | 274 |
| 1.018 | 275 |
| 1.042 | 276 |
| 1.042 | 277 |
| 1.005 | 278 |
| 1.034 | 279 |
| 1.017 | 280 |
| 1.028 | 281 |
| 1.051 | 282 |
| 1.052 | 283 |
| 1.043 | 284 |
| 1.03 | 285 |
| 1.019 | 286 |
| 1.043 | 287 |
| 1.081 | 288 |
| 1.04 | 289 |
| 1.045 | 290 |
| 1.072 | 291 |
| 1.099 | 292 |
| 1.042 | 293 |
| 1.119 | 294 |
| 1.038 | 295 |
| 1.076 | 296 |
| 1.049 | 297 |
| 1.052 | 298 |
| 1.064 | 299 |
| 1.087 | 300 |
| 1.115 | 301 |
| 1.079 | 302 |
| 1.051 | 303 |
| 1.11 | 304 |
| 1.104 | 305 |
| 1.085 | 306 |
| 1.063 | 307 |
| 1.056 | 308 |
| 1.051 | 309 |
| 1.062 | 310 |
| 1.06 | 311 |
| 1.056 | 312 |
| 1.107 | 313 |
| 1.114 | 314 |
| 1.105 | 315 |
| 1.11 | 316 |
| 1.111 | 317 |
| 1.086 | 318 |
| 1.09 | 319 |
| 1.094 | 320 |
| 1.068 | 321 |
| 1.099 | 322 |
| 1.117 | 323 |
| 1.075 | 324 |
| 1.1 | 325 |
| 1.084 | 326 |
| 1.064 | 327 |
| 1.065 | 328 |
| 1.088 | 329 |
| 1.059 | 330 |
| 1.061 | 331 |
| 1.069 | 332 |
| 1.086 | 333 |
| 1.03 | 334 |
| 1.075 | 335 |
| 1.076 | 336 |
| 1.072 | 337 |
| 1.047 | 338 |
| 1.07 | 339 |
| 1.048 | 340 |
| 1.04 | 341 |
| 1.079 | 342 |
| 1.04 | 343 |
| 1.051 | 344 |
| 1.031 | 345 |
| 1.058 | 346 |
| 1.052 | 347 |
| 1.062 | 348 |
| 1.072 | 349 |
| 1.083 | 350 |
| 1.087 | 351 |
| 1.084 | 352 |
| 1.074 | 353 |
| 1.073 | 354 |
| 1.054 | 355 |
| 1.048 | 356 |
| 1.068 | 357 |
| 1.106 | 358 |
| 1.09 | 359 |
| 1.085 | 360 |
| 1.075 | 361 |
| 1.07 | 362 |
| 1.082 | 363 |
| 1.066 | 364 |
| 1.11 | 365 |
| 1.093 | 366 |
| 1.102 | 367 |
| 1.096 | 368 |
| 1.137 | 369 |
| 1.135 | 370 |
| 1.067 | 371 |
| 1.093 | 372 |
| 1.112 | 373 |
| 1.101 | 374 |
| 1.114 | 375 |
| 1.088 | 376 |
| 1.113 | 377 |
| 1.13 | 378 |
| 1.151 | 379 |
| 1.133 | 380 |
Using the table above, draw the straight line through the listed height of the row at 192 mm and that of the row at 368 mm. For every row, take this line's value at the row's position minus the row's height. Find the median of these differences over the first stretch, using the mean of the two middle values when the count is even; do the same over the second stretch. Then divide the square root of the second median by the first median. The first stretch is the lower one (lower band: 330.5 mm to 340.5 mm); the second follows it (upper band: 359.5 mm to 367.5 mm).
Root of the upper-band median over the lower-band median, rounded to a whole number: 4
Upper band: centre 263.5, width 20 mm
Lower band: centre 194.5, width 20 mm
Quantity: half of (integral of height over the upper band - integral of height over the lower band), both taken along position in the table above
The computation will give -0.9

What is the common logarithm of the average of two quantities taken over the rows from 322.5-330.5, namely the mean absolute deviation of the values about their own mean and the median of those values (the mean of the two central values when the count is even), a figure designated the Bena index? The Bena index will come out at -0.262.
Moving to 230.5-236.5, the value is -0.255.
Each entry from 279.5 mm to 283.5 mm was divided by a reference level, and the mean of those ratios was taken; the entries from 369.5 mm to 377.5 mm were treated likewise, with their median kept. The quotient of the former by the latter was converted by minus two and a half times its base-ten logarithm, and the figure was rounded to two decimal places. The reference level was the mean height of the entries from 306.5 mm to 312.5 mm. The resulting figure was 0.07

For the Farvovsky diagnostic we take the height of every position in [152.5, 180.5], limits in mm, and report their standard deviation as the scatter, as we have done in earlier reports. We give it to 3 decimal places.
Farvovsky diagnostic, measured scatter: 0.031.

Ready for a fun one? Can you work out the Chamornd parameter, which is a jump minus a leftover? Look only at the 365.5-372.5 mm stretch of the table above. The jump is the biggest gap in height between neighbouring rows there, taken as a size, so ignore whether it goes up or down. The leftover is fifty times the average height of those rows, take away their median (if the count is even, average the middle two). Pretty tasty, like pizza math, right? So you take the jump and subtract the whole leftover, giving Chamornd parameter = -54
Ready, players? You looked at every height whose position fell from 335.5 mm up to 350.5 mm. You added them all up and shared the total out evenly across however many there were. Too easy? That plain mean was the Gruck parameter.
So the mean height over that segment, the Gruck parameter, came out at 1.06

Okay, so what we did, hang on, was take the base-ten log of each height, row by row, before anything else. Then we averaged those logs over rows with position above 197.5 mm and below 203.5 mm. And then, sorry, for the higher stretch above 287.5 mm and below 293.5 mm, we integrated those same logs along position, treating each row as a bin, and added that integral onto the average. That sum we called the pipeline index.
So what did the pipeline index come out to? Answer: 0.19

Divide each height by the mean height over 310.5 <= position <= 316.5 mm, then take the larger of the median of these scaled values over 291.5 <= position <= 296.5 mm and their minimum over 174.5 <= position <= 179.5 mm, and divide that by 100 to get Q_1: 0.0104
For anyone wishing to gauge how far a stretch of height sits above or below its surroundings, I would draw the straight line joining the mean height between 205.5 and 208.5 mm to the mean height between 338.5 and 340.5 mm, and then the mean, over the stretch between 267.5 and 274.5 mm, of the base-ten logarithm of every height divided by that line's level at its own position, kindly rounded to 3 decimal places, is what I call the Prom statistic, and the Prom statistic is -0.031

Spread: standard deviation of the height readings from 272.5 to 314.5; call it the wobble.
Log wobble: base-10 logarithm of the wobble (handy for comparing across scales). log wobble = -1.53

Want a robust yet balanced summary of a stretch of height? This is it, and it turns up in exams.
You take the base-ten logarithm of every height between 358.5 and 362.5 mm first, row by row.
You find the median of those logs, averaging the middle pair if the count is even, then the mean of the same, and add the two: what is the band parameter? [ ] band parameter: 0.067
